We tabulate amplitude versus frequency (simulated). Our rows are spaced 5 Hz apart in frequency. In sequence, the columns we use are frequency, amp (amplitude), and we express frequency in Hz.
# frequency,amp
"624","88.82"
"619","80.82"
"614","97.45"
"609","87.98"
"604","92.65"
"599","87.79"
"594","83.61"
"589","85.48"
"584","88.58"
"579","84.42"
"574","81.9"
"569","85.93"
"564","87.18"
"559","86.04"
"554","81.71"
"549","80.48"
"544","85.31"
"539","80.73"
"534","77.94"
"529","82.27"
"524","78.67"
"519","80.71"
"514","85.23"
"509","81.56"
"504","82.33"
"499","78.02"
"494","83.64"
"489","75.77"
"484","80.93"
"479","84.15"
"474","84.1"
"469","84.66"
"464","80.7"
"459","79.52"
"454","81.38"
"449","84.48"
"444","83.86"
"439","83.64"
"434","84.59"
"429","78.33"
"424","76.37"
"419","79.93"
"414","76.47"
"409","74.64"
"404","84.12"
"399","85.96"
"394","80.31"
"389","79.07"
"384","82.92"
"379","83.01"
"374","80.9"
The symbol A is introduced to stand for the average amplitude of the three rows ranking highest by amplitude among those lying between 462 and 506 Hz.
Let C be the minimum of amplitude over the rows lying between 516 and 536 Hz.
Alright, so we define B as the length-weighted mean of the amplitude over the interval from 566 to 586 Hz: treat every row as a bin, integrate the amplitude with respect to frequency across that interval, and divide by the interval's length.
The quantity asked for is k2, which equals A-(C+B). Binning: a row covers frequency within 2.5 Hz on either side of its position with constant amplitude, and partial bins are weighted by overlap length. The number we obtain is -79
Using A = 84.3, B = 85.2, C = 77.94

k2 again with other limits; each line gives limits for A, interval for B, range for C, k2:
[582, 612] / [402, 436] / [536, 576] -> -70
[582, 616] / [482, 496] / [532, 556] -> -65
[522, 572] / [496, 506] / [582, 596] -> -77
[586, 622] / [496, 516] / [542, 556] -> -70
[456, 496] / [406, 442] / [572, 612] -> -77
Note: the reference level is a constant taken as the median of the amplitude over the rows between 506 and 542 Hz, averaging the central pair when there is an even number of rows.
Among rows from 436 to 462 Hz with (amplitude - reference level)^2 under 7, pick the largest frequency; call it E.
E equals 459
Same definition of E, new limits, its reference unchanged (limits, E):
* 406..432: 429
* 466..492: 484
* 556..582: 574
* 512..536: 529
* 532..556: 554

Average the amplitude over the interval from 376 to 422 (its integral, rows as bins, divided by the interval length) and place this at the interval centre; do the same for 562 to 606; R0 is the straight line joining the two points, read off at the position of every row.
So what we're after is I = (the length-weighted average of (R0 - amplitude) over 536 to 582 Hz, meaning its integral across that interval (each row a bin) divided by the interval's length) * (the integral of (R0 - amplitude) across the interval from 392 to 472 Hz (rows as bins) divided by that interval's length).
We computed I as 0.8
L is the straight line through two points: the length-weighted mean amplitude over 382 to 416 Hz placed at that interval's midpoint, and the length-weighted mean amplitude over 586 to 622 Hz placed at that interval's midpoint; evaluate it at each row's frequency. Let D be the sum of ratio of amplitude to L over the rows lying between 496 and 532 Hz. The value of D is 6.71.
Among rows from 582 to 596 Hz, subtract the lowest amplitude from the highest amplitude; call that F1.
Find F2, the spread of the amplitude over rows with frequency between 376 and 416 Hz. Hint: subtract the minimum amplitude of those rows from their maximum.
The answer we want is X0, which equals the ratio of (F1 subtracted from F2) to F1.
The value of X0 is 1.3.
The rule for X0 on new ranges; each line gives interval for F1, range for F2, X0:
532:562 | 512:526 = -0.2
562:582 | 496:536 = 0.4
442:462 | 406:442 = 1.0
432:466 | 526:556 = 0.5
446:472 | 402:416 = 0.8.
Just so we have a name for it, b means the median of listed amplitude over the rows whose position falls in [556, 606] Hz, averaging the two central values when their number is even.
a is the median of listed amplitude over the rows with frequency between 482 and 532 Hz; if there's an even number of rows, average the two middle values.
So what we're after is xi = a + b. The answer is 167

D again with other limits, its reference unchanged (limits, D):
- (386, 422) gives 6.95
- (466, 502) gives 6.83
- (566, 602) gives 6.85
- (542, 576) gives 6.82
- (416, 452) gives 6.98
